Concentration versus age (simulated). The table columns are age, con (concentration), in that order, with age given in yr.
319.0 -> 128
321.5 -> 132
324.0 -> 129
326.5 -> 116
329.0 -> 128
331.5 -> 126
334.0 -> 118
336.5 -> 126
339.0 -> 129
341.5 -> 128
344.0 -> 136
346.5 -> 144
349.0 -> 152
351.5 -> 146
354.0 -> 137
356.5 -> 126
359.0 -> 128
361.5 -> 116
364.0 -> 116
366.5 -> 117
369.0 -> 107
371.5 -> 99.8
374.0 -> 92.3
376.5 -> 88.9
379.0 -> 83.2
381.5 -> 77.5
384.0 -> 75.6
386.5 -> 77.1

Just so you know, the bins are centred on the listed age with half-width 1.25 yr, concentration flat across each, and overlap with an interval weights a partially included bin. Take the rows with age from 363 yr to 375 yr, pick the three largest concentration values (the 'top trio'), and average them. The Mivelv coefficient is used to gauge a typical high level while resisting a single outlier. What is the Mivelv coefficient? 113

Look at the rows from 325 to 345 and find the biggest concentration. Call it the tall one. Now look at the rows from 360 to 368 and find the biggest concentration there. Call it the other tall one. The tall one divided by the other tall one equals 1.2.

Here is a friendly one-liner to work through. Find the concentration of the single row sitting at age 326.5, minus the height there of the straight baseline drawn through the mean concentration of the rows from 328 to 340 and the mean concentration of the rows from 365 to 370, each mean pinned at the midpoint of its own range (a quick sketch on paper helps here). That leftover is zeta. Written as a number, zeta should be -12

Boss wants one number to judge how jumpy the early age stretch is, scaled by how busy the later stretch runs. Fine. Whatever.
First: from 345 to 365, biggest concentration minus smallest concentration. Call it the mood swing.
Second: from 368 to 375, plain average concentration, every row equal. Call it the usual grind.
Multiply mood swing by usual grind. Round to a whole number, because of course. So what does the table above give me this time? 3589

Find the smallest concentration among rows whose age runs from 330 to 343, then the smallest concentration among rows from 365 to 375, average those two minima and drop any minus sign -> 105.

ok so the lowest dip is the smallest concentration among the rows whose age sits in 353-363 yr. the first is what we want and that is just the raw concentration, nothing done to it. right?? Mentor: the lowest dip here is 116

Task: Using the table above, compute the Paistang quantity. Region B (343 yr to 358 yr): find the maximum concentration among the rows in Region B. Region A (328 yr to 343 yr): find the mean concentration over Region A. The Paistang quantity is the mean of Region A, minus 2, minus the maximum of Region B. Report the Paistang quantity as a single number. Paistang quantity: -28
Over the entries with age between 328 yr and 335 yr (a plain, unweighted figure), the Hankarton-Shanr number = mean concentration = 124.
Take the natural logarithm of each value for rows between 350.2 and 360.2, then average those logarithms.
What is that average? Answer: 4.90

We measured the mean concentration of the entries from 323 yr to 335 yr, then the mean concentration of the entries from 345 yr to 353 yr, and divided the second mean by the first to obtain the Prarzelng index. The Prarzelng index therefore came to 1.19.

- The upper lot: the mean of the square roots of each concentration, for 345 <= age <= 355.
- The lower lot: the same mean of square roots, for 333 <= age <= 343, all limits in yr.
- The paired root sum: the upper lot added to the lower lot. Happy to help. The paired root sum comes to 23.2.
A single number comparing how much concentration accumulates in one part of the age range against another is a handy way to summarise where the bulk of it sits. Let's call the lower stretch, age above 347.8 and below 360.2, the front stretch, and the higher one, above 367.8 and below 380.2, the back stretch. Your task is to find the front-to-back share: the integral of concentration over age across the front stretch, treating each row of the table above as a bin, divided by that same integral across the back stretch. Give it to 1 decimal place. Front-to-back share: 1.5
